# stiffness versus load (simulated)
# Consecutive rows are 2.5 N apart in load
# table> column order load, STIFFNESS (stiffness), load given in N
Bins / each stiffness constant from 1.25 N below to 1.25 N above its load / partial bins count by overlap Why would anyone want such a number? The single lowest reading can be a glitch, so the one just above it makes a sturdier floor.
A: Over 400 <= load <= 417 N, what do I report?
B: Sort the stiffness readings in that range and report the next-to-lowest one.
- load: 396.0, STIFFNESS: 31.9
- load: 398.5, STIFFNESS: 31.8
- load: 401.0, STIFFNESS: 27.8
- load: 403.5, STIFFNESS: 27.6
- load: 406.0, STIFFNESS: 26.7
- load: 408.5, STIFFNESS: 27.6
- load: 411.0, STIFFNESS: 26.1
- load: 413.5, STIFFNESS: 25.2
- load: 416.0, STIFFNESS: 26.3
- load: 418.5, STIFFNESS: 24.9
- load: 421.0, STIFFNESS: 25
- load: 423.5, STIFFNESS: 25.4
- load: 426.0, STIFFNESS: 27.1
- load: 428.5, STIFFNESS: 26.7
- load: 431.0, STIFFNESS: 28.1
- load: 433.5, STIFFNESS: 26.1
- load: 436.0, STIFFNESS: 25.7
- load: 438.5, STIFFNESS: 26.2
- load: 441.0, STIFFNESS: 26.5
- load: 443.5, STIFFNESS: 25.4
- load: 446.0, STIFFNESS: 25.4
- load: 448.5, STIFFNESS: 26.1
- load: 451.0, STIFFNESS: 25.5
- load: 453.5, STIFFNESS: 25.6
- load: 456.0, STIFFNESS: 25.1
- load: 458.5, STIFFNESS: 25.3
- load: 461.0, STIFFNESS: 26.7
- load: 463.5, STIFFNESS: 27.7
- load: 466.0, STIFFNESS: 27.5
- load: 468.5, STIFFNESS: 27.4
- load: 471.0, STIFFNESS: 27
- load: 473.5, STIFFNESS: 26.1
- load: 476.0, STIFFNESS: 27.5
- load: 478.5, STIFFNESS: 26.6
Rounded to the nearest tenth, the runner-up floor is 26.1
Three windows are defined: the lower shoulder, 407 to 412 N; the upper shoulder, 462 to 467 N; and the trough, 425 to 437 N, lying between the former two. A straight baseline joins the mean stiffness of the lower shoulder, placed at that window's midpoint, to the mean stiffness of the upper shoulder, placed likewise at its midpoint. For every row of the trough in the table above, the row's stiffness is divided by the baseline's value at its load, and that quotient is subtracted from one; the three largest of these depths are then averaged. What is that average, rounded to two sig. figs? 0.037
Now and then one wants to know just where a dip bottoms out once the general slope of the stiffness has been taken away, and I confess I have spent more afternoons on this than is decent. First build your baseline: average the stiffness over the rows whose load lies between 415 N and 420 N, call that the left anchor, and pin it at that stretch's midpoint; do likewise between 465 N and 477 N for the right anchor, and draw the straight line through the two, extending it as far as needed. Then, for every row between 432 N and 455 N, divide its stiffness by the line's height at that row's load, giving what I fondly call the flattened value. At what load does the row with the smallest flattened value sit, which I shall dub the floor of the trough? 451.0 N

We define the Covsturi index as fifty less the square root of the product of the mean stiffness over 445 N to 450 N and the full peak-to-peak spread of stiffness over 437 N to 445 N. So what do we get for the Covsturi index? 44.7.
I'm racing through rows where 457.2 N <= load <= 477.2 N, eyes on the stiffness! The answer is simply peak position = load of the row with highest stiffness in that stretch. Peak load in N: 463.5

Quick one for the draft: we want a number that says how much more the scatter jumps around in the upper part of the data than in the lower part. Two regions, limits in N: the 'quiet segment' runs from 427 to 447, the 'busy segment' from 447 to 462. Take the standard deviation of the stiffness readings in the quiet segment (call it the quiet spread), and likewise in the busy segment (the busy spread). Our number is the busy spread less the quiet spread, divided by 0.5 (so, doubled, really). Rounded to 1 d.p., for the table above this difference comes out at -0.6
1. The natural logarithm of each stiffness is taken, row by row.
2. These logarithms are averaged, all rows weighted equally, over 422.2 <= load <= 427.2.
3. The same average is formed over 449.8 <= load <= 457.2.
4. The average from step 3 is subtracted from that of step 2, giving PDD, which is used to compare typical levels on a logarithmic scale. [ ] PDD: 0.032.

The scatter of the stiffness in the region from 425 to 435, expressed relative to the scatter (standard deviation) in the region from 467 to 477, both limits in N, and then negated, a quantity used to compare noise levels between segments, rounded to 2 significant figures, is -1.3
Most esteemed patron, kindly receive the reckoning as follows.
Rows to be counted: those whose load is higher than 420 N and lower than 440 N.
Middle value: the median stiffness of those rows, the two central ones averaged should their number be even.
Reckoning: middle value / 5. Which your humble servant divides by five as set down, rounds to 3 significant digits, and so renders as 5.23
